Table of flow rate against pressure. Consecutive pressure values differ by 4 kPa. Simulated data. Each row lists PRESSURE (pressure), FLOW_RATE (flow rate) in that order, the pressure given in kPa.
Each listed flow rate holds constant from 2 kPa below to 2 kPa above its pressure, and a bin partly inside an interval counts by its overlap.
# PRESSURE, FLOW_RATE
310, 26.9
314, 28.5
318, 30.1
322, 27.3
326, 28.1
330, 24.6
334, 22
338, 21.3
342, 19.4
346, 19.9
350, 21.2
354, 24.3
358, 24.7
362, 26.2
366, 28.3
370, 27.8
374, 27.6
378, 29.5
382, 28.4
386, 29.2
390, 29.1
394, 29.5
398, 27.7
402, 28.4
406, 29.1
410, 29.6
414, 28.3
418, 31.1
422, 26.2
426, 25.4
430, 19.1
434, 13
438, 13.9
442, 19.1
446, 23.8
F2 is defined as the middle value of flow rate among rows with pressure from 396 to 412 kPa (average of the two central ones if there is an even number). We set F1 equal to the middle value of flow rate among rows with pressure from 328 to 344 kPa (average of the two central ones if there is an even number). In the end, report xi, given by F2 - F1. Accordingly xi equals 7.1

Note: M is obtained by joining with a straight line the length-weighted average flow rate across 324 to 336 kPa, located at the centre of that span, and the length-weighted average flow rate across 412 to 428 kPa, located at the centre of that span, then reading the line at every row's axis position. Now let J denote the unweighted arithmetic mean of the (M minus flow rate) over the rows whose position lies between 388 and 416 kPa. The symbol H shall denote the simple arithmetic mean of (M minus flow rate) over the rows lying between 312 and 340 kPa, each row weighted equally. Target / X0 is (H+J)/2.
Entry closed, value -1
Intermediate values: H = -1.2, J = -1.6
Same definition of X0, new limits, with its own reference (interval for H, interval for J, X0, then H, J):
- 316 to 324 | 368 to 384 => -3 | -4.1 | -2.0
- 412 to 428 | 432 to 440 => 7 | 0.0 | 14.8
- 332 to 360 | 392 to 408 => 1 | 3.6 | -1.6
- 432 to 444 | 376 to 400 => 5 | 13.0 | -2.2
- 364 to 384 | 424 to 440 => 4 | -2.0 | 10.3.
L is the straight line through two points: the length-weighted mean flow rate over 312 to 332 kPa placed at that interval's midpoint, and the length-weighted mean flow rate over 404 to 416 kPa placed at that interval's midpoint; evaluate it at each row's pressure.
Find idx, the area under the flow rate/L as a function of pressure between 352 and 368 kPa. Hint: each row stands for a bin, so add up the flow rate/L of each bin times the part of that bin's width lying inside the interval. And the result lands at 15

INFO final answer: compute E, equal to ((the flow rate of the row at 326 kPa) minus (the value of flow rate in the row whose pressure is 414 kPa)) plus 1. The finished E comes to 1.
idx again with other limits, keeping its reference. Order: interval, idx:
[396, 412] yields 16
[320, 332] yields 12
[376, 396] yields 20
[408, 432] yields 22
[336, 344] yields 6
